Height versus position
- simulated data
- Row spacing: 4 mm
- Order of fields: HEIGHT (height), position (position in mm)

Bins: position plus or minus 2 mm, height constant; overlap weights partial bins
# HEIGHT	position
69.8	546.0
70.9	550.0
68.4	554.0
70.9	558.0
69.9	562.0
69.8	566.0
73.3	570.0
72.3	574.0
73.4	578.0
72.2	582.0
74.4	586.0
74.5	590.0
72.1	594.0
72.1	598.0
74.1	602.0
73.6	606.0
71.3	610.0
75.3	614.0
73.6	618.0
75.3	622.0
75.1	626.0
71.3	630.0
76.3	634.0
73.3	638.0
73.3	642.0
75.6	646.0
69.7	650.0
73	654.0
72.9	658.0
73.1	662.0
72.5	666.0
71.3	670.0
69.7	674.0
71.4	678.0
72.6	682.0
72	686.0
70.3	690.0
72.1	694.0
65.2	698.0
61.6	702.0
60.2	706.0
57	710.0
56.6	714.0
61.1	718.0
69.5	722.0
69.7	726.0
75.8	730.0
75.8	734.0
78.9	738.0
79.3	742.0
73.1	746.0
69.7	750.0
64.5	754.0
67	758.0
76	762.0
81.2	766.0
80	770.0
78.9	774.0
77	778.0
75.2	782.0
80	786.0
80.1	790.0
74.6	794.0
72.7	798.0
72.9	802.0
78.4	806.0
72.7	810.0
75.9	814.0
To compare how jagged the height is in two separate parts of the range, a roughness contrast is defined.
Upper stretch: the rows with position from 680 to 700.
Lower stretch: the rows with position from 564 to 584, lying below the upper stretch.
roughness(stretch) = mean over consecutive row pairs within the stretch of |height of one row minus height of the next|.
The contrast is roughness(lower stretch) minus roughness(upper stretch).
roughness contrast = -1.05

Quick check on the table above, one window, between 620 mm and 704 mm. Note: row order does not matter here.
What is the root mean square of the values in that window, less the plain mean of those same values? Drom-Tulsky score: 0.08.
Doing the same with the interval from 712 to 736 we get 0.37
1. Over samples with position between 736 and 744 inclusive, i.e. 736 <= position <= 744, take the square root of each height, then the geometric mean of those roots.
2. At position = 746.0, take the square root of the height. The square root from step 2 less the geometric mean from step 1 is -0.34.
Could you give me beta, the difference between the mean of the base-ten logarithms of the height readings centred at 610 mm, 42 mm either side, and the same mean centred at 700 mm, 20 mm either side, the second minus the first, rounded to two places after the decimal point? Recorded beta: -0.06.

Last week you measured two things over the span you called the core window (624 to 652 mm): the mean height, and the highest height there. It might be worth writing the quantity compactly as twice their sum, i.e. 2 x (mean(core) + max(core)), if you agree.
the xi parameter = 300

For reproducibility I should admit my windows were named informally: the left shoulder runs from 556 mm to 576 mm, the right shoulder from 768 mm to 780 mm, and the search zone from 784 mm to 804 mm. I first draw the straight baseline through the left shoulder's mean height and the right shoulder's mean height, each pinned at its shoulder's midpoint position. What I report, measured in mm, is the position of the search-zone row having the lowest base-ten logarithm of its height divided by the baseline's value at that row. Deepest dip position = 798.0 mm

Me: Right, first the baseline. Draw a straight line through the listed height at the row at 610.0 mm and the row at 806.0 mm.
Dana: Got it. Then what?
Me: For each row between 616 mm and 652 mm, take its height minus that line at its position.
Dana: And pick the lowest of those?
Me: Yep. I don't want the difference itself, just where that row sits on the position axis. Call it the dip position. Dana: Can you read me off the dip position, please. 650.0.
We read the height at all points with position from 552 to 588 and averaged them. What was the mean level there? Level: 71.6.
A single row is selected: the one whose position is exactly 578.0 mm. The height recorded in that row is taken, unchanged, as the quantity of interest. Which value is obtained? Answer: 73.4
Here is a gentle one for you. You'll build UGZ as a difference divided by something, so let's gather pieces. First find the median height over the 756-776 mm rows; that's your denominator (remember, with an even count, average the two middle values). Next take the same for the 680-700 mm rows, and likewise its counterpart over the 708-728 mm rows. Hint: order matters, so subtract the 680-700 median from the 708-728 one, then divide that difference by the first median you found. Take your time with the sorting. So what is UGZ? -0.14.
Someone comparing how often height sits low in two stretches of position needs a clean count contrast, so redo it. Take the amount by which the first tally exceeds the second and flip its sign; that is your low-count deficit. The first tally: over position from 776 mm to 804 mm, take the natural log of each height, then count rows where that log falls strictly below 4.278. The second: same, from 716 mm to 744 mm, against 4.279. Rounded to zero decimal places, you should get 3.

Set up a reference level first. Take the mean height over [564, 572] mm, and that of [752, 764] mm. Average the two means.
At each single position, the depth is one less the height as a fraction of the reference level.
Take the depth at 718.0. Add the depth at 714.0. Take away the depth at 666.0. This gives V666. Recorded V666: 0.36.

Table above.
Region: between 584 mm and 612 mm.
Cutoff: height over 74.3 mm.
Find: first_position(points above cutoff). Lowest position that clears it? 586.0 mm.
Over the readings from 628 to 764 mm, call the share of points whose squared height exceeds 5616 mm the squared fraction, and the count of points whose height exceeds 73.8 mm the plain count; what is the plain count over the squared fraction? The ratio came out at 34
